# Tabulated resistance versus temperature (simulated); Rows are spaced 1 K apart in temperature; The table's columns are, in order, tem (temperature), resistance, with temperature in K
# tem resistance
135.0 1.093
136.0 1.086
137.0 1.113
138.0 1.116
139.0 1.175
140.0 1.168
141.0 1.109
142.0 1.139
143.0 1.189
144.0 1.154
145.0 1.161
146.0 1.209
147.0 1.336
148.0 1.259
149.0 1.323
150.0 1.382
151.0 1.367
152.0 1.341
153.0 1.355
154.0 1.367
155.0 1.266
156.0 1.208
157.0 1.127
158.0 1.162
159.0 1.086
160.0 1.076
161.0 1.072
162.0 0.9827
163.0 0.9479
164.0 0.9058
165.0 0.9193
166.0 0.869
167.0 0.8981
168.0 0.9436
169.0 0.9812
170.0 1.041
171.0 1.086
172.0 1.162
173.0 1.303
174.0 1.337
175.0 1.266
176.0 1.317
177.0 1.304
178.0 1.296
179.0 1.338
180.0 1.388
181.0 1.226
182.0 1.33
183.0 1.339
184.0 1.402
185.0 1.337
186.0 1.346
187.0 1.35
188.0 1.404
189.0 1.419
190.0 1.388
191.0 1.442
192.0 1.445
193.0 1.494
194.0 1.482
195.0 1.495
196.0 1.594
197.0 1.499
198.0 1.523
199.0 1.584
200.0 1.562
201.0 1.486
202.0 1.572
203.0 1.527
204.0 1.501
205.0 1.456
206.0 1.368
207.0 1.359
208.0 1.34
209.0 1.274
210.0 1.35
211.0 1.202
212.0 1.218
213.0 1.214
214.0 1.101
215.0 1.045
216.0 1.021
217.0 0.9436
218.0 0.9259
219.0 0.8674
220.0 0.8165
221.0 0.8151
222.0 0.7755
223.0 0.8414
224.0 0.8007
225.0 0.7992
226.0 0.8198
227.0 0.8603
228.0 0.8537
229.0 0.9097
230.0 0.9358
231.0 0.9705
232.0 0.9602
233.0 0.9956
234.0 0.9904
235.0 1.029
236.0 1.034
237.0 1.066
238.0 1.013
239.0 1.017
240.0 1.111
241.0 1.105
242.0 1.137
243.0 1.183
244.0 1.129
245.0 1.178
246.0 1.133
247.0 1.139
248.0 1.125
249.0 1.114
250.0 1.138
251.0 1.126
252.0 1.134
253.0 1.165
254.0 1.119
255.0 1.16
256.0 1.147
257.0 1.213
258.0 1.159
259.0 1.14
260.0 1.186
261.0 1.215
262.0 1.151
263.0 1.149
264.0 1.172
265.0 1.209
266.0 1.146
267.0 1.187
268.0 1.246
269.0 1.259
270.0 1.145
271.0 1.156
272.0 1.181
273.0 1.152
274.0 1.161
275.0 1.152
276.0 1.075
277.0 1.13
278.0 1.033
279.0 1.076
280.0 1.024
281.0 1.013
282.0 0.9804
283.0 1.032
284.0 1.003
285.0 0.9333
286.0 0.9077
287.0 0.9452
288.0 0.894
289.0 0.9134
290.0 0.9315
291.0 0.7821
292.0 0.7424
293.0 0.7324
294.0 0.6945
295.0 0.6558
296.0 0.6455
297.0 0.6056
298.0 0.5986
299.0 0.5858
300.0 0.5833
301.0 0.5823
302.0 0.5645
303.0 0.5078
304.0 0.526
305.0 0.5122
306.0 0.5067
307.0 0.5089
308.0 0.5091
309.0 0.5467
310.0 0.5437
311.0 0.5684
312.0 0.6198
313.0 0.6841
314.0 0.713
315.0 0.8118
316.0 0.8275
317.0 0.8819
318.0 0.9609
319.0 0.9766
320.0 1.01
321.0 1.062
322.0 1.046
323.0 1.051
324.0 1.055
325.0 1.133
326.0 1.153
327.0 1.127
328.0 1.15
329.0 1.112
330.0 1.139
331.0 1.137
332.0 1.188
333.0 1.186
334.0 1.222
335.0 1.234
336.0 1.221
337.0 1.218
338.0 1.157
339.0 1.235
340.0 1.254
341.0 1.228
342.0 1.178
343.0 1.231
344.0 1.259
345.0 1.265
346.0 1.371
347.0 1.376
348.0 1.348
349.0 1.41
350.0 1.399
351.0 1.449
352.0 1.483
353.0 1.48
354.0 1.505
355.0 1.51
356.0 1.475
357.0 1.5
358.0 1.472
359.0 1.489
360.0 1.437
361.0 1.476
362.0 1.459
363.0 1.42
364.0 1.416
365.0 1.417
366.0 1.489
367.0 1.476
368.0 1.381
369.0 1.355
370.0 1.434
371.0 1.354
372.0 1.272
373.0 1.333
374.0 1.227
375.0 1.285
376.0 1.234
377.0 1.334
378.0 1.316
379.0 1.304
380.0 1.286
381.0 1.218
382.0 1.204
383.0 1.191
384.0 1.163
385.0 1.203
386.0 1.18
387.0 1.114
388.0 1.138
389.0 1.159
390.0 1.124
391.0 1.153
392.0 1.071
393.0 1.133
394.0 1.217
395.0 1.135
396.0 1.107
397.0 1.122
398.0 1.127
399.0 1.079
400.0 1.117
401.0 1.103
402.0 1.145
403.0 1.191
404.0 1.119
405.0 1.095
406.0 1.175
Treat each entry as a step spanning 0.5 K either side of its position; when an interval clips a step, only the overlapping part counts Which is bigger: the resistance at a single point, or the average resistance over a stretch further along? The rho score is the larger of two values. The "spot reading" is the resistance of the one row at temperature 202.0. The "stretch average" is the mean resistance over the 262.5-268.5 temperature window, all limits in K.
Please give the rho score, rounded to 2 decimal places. 1.57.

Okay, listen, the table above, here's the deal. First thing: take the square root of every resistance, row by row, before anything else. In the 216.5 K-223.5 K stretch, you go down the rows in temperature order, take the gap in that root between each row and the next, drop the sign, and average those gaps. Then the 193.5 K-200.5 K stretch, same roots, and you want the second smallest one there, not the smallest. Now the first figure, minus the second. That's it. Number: -1.20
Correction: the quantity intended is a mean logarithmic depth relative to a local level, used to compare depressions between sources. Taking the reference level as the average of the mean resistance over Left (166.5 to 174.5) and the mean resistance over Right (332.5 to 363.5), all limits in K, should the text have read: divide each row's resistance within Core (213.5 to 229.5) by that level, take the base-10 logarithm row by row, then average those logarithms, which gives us -0.14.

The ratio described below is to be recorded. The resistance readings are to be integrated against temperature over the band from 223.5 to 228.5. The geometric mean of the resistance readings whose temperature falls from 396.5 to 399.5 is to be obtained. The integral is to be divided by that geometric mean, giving 4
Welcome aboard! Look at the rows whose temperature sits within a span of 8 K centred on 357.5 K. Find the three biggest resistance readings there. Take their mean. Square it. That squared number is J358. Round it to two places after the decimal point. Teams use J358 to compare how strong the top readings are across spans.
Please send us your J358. 2.27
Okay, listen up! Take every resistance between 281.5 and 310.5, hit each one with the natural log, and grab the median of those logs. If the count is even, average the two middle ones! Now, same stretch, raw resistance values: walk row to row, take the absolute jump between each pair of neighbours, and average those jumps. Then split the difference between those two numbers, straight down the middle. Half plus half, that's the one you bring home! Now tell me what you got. -0.20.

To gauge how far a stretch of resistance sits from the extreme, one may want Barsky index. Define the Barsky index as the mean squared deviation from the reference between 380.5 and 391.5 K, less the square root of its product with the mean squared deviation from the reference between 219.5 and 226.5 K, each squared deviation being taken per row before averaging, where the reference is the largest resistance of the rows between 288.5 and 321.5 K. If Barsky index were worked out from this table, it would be -0.016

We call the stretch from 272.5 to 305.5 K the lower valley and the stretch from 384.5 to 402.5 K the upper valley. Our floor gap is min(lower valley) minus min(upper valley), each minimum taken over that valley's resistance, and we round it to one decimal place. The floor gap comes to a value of -0.6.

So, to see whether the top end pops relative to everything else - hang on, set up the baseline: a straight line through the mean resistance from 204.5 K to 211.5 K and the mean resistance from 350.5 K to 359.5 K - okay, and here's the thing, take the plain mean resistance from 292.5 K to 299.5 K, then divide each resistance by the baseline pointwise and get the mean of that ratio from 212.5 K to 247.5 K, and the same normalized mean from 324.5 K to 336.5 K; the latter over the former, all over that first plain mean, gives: 1.7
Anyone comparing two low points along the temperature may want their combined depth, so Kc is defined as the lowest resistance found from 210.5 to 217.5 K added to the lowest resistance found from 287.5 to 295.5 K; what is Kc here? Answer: 1.60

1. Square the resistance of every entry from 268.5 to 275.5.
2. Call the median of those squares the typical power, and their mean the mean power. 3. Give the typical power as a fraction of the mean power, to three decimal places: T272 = 0.971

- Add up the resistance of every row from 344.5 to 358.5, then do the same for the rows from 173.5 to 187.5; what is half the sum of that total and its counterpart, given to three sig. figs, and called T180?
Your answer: 19.3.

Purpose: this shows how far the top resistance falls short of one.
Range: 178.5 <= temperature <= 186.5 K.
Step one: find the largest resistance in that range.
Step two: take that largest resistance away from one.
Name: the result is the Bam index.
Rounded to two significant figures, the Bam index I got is -0.40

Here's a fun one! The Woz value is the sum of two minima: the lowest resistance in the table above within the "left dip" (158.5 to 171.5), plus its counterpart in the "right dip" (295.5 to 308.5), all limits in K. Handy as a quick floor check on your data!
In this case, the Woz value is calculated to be 1.38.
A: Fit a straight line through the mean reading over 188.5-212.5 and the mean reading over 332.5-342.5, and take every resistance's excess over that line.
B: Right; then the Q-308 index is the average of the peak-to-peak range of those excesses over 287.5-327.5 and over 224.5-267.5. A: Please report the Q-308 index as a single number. 0.58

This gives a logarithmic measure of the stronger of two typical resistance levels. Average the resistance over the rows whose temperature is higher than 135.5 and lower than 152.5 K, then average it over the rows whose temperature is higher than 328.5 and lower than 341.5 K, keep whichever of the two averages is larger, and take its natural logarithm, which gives 0.19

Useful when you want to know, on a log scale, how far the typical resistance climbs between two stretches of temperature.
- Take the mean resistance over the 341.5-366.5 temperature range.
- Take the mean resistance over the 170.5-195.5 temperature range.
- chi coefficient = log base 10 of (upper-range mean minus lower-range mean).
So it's -1.2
